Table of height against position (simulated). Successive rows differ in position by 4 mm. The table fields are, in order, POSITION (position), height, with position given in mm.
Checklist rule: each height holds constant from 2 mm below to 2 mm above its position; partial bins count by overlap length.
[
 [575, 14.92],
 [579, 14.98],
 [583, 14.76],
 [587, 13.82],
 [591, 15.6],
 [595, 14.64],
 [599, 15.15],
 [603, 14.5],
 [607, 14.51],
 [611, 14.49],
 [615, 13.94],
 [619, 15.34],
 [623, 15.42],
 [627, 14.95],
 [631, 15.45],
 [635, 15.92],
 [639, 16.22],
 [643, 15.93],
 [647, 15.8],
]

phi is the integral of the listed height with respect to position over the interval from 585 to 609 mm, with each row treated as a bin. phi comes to 353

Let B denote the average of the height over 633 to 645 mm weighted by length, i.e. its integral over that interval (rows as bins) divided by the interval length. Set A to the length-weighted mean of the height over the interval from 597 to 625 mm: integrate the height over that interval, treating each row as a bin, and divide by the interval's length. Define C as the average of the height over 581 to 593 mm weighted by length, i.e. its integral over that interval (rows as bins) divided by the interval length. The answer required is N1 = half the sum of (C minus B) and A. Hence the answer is 6.7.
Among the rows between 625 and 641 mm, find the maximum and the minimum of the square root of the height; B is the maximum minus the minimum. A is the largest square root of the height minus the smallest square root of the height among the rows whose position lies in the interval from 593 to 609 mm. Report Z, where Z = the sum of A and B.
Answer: 0.25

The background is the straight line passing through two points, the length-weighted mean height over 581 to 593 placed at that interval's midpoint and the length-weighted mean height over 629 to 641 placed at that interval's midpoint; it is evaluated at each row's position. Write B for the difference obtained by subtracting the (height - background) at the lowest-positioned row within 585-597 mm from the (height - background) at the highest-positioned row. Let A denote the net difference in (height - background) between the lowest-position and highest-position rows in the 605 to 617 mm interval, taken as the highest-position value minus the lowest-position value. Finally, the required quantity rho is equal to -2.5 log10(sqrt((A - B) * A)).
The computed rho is -0.03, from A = -0.76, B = 0.63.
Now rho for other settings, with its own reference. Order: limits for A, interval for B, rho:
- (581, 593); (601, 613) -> 0.32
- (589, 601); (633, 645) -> 0.66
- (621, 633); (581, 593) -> 1.11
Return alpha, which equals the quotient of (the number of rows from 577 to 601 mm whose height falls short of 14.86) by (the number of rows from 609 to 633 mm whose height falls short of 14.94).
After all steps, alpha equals 1.50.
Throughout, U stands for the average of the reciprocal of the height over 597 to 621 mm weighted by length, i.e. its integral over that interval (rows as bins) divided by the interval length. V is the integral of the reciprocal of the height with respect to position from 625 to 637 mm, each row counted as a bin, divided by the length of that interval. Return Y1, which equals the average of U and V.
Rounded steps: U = 0.0683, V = 0.0648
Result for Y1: 0.0666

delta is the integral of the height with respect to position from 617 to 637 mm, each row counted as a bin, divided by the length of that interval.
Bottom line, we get 15.4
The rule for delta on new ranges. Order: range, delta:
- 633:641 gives 16.1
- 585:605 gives 14.7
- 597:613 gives 14.7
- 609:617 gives 14.2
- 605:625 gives 14.7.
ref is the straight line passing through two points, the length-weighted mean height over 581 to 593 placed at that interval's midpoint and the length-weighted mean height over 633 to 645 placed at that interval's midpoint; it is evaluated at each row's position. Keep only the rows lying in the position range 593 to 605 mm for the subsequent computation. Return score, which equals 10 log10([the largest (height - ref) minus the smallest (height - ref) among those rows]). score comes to -1.3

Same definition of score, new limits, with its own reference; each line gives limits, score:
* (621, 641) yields -0.1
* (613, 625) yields 1.1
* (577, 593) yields 2.3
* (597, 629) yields 2.1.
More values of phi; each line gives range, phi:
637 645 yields 129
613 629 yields 239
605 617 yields 172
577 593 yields 237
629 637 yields 125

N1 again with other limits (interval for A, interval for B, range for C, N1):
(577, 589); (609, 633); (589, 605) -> 7.3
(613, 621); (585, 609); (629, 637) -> 7.8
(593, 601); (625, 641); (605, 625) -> 7.0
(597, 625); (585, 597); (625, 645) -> 7.9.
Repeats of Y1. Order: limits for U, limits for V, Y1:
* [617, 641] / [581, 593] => 0.0662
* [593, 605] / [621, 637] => 0.0663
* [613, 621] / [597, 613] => 0.0683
